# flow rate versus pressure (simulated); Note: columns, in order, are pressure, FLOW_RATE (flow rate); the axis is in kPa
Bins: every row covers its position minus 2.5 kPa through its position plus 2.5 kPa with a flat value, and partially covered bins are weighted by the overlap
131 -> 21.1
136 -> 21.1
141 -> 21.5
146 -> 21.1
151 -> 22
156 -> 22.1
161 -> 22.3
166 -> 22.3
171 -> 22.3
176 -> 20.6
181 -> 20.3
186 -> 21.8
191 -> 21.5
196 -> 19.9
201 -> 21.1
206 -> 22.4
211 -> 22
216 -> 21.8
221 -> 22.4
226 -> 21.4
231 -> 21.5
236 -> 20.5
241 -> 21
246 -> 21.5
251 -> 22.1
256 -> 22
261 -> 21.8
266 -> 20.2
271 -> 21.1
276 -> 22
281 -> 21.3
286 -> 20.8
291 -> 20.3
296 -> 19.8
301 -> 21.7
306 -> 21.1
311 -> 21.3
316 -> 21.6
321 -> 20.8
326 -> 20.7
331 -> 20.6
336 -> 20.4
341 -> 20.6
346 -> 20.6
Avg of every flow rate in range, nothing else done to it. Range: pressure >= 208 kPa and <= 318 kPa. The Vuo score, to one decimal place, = 21.3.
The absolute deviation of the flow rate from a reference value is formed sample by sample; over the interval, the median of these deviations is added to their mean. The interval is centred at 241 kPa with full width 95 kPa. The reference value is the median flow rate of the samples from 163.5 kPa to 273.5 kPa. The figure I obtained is 1.06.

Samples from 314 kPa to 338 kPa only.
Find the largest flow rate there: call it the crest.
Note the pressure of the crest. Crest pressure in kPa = 316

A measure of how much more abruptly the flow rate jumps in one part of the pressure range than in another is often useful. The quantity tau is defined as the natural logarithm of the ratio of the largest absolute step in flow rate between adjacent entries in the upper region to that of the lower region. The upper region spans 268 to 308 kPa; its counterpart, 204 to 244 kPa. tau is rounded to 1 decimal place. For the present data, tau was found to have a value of 0.6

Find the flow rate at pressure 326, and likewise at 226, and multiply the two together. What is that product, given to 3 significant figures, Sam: 443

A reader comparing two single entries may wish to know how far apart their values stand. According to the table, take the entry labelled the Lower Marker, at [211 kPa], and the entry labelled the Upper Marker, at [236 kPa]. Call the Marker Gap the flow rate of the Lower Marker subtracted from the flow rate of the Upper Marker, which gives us -1.5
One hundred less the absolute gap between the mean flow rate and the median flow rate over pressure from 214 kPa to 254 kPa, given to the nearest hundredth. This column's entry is 99.97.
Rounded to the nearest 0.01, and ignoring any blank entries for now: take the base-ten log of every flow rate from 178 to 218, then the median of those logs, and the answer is 1.34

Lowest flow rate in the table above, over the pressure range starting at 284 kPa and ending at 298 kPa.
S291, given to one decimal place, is 19.8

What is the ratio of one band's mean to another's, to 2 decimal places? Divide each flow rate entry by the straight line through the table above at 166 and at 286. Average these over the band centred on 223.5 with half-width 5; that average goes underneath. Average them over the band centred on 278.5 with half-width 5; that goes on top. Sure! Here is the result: 1.02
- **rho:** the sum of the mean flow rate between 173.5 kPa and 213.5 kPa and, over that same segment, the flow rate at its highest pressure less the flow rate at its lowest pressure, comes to 22.6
